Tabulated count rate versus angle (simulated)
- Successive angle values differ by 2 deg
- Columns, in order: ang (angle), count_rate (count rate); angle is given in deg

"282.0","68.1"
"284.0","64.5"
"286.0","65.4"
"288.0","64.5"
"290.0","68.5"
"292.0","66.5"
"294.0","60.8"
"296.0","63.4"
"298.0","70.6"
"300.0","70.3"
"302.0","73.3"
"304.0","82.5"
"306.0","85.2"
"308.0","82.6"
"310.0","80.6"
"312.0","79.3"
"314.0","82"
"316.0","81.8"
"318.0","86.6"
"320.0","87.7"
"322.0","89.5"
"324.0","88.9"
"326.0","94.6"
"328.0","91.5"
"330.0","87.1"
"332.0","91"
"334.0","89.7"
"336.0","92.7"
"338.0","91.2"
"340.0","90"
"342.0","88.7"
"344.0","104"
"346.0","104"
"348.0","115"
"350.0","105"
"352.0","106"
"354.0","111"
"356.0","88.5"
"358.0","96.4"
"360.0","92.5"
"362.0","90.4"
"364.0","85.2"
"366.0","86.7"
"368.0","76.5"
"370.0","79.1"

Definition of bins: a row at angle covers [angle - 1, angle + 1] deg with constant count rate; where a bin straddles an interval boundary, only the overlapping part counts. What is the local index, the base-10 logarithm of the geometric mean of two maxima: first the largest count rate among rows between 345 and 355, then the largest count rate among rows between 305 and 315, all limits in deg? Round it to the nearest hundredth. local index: 2.00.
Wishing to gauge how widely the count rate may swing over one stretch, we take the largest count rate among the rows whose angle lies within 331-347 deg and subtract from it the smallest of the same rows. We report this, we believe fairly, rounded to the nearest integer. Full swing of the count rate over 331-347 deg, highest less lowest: 15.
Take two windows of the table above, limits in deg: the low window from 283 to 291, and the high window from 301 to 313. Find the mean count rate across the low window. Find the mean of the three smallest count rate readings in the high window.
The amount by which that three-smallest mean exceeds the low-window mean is 12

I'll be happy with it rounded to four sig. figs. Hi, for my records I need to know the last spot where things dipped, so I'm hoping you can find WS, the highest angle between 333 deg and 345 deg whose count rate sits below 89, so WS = 342.0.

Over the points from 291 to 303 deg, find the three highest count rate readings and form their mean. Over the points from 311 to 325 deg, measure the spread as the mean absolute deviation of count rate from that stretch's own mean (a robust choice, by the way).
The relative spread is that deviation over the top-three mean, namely 0.049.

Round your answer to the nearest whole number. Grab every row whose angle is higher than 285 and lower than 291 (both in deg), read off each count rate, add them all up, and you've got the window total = 198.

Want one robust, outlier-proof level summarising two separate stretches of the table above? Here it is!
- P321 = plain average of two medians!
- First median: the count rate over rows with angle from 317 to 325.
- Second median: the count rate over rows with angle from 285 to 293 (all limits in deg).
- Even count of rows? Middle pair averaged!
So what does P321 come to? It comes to 77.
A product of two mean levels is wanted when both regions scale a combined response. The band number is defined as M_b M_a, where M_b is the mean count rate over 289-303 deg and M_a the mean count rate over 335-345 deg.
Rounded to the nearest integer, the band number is 6311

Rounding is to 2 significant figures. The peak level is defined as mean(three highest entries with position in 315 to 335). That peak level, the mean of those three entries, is 92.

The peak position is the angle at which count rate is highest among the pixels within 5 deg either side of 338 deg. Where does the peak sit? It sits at 336.0 deg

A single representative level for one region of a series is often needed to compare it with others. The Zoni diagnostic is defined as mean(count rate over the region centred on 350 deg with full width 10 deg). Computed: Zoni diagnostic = 108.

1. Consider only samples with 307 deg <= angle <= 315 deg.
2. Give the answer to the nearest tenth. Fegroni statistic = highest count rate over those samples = 82.6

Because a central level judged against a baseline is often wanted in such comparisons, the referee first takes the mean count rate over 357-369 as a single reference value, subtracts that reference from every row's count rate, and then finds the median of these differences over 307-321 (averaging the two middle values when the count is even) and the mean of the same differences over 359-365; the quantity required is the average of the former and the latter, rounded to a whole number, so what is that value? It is -2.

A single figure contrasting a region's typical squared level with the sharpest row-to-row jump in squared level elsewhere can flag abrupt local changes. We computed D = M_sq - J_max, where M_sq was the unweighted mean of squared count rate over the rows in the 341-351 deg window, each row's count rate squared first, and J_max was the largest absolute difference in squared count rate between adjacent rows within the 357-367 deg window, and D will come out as 9837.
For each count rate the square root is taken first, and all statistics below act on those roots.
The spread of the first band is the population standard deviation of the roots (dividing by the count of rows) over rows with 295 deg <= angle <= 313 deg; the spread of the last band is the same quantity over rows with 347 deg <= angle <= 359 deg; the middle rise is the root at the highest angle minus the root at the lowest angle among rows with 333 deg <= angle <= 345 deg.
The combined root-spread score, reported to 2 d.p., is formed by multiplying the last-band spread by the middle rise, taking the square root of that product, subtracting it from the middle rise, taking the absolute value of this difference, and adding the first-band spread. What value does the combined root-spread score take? 0.56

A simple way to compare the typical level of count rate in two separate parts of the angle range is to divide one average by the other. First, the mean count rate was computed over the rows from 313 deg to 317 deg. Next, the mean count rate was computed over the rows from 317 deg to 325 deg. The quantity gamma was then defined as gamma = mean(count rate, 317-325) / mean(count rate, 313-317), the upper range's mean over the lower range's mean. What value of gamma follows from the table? 1.08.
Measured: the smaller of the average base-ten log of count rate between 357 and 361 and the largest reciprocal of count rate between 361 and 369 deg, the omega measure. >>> 0.0131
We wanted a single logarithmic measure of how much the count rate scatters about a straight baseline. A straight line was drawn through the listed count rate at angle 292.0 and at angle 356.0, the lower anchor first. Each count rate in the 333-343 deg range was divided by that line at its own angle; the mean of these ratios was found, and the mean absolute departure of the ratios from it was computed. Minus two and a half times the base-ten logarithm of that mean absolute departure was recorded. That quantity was 4.2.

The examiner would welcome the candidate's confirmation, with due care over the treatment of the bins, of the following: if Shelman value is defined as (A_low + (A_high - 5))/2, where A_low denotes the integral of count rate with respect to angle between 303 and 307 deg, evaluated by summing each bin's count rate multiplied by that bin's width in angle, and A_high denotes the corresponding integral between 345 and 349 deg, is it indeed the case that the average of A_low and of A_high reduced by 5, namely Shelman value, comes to 384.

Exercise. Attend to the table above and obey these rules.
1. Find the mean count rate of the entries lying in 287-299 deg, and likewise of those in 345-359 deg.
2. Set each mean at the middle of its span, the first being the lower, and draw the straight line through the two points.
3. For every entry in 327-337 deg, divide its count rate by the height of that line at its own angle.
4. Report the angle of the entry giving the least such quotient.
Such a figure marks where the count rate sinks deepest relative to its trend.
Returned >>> 330.0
